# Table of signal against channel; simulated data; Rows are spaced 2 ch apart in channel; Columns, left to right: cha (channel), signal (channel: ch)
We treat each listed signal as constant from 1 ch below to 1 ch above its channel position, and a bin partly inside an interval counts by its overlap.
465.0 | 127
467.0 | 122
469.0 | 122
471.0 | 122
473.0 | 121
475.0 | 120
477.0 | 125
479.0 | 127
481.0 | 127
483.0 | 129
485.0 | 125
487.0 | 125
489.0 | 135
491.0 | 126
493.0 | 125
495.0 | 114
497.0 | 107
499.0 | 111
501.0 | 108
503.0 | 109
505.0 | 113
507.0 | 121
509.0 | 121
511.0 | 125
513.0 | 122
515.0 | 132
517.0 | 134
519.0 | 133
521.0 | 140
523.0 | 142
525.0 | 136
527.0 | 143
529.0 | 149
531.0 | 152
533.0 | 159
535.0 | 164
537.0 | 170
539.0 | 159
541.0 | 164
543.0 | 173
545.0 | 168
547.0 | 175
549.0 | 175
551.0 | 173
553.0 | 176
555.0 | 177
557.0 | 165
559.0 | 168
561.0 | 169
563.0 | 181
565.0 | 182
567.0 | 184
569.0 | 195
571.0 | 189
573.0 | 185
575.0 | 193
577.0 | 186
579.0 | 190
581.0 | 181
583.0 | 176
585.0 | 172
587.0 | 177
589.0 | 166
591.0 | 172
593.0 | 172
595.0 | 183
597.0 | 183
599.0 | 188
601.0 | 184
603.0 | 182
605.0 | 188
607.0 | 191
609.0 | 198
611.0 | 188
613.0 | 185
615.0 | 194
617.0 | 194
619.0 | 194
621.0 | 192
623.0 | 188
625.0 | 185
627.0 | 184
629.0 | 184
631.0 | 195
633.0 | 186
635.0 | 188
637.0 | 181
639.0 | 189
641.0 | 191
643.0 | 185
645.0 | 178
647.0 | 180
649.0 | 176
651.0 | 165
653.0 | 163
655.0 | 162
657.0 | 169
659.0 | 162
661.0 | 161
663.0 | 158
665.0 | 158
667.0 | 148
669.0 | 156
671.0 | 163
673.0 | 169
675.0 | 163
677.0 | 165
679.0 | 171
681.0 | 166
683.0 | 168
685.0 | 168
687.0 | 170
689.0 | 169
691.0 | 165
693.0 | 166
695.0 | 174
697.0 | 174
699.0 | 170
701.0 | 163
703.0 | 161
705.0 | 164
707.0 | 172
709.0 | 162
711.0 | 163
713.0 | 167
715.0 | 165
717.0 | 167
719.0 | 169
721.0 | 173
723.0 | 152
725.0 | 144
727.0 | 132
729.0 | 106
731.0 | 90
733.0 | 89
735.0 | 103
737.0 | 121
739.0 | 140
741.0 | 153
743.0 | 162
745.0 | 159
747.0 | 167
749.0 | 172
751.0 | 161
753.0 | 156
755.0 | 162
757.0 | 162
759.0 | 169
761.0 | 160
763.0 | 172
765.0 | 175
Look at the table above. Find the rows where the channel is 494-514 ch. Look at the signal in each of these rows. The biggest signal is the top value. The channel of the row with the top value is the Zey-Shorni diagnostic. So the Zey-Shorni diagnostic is 511.0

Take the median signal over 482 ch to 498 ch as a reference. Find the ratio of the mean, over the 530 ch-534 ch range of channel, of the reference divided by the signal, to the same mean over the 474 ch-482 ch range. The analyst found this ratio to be 0.80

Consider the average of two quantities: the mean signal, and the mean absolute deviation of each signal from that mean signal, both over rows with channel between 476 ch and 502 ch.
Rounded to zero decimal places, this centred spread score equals 65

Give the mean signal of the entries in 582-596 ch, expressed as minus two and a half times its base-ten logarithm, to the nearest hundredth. -5.60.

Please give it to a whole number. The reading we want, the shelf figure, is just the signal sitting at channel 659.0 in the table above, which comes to 162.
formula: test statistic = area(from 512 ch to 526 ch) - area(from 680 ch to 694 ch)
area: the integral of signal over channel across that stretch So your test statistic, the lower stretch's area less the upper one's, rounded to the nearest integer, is -466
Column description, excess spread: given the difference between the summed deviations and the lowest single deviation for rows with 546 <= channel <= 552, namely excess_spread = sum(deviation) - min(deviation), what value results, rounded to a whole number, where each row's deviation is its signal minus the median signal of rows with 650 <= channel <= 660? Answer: 24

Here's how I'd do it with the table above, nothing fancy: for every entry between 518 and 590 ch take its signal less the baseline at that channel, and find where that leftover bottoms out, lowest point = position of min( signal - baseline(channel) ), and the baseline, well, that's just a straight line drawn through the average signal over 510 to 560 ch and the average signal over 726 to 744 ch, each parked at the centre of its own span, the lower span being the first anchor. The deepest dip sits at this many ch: 519.0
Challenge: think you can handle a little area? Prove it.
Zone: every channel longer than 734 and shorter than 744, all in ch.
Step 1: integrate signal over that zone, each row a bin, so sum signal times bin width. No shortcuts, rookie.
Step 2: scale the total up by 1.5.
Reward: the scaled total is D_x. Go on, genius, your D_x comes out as 2037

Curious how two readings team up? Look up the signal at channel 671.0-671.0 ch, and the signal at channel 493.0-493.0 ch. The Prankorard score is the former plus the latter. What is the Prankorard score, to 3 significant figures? 288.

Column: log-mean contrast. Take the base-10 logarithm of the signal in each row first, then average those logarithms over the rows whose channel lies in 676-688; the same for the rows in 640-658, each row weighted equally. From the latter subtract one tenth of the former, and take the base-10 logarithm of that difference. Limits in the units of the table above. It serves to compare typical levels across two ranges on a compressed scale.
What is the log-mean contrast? 0.305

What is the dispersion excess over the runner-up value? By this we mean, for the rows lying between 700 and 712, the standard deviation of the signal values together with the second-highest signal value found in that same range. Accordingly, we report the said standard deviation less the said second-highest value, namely -160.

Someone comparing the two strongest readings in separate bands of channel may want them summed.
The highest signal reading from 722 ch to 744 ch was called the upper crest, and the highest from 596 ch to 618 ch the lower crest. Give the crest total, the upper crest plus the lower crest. 360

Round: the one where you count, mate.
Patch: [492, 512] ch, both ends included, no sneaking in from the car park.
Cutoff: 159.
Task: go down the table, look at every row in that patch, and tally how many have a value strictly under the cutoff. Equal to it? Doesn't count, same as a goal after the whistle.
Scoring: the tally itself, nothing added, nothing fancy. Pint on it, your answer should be 10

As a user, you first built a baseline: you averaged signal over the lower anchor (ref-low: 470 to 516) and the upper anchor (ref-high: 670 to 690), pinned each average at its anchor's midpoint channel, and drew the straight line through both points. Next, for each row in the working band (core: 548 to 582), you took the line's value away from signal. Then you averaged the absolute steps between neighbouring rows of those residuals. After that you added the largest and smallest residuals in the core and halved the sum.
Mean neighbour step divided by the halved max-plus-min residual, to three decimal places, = 0.127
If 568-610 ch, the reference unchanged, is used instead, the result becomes 0.142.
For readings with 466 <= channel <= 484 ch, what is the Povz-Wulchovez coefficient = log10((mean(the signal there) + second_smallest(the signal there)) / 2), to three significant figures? 2.09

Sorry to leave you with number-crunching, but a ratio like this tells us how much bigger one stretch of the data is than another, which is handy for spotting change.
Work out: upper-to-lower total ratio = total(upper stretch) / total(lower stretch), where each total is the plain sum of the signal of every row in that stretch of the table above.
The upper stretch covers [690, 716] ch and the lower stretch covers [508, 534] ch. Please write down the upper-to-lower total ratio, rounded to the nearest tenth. 1.2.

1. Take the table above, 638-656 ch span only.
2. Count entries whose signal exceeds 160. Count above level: 9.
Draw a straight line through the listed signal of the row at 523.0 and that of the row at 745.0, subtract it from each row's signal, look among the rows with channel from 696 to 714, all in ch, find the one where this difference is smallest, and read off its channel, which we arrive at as 703.0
